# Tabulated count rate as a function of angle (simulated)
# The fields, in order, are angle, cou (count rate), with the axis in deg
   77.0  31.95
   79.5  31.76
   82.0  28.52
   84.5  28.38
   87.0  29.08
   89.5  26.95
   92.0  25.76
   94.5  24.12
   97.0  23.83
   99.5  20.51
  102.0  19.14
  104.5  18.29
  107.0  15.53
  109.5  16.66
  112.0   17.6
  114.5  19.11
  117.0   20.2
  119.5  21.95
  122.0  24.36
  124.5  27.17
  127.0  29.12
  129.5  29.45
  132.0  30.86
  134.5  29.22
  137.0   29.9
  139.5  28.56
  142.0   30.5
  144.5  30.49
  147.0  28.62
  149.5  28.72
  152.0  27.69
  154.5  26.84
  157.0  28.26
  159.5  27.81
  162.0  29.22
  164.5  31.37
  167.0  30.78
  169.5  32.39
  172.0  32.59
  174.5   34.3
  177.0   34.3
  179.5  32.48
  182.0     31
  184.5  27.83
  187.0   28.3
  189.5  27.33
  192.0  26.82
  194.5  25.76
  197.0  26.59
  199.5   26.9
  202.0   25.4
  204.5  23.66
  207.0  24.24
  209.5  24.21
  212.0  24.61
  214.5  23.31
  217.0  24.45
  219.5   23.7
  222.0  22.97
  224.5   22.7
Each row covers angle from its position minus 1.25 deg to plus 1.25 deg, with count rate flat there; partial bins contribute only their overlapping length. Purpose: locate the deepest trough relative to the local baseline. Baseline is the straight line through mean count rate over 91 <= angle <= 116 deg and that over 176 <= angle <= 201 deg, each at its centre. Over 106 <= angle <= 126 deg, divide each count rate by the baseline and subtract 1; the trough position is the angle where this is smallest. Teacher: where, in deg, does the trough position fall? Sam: 107.0 deg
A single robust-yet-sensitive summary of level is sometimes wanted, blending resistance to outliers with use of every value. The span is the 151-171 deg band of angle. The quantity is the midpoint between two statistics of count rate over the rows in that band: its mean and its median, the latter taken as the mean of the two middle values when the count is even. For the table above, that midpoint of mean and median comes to 29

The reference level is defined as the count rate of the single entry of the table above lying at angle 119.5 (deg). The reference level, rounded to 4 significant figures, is 21.95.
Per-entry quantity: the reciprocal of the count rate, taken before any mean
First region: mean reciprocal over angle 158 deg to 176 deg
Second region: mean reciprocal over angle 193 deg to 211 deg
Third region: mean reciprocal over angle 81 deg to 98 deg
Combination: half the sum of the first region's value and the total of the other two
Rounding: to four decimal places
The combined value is 0.0548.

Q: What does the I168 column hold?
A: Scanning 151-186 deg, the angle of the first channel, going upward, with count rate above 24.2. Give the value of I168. 152.0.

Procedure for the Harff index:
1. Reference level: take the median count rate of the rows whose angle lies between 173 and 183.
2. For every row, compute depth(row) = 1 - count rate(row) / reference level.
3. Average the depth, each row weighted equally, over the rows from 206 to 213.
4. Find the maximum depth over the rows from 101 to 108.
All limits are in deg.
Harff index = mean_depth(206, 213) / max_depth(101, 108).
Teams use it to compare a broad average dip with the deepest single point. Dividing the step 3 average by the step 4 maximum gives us 0.5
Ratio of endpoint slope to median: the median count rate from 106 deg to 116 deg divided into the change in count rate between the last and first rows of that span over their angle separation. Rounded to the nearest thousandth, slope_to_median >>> 0.028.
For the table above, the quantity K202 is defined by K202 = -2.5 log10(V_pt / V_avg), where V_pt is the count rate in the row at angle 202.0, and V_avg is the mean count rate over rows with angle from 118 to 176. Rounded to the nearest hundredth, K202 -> 0.15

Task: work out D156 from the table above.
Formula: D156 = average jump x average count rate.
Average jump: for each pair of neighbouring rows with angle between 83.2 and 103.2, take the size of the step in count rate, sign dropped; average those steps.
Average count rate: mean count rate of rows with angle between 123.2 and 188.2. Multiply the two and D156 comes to 45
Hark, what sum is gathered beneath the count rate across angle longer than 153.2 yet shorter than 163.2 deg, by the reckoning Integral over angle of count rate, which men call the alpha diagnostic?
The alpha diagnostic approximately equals 280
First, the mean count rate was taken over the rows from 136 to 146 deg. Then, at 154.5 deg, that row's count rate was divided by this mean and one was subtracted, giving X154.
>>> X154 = -0.10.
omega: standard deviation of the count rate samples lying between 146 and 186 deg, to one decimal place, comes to 2.4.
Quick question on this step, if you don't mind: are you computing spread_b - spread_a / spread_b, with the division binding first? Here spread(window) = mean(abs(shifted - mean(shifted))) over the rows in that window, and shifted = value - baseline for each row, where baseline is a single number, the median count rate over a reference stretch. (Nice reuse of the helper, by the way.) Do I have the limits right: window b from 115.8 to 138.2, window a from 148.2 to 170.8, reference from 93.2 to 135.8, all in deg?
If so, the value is 2.7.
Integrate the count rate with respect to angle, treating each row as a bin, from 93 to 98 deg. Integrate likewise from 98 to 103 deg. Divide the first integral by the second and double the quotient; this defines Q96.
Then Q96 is 2.4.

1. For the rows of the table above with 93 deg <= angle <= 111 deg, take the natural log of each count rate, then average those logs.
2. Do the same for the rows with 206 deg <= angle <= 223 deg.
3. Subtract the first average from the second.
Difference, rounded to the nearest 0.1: 0.2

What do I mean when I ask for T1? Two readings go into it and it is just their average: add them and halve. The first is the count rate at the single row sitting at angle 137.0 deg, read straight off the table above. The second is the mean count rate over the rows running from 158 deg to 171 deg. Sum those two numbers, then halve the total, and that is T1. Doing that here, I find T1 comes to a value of 30.1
